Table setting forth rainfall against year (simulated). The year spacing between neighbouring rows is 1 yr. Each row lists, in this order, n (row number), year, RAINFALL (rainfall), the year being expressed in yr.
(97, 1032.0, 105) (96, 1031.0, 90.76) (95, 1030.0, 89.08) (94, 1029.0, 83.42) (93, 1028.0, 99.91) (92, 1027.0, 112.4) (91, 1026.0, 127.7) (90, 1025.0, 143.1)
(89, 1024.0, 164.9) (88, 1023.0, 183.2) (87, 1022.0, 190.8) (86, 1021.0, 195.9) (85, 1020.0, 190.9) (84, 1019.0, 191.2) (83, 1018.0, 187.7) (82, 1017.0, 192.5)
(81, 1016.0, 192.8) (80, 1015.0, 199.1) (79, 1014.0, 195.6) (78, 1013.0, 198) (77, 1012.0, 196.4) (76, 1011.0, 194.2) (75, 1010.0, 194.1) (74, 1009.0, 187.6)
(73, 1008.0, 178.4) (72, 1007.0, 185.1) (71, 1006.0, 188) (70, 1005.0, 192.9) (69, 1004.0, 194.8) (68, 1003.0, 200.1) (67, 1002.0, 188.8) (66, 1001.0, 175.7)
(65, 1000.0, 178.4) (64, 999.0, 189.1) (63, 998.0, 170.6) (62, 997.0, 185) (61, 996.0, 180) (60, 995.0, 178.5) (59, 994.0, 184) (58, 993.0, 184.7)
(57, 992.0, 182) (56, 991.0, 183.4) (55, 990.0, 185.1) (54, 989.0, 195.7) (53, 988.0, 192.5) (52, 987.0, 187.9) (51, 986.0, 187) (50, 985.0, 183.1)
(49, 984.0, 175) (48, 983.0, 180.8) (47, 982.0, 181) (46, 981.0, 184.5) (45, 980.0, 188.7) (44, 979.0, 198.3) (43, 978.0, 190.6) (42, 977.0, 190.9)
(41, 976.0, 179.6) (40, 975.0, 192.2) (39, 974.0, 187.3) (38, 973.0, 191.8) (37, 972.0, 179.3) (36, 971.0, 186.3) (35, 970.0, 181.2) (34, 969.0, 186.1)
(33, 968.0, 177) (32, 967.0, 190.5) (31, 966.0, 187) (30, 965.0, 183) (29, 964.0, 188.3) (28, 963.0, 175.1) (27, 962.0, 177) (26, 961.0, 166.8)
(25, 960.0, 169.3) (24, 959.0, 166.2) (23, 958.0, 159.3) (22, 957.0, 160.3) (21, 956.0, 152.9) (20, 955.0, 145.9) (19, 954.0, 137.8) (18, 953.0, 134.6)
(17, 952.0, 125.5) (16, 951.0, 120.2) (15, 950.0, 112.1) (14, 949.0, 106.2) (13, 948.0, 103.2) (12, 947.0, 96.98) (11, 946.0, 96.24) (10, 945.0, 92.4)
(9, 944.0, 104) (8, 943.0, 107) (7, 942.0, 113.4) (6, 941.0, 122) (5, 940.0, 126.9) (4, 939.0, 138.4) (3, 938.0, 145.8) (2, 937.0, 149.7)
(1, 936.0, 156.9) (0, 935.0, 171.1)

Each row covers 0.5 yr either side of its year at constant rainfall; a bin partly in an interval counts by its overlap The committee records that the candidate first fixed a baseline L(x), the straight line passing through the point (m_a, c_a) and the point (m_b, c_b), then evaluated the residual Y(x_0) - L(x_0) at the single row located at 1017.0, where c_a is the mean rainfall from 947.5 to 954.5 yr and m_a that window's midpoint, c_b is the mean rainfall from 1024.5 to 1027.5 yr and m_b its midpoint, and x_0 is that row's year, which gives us 66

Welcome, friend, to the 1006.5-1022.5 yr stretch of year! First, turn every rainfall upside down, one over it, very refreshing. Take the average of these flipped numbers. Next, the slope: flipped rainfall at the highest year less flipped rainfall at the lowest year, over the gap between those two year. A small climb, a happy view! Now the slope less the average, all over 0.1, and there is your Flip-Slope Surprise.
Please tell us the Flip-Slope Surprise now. -0.052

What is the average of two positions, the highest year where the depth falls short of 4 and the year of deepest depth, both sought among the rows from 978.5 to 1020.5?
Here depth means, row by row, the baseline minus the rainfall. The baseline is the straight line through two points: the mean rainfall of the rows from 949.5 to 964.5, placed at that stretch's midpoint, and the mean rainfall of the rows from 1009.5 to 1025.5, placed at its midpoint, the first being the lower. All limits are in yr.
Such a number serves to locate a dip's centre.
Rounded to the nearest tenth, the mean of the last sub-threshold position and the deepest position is 1009.0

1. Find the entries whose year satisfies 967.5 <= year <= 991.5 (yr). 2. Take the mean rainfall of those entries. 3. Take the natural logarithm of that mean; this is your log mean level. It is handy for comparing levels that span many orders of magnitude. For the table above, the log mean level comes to 5.23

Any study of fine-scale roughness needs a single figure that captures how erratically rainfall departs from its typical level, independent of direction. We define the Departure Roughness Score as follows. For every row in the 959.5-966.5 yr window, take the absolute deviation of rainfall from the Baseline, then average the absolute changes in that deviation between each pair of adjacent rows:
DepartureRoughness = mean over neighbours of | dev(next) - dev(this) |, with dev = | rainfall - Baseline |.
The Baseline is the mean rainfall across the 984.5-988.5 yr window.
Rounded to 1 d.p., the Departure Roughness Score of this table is 5.7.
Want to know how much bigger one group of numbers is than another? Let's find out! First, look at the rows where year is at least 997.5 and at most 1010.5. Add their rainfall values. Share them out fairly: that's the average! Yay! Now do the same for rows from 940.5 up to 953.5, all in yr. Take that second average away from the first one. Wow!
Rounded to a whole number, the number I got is 76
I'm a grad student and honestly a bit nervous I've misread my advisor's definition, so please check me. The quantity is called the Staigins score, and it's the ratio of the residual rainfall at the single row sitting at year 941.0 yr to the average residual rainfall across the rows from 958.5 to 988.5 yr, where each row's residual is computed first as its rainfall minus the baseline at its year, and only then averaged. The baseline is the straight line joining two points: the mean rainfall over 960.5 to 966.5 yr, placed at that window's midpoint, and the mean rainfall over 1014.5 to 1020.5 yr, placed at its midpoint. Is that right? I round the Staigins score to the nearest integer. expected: -33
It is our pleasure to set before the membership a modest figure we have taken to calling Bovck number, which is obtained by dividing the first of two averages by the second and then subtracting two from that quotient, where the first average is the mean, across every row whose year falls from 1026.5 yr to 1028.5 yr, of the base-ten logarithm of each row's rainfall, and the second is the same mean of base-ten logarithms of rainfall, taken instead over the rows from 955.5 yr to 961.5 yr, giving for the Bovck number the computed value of -1.08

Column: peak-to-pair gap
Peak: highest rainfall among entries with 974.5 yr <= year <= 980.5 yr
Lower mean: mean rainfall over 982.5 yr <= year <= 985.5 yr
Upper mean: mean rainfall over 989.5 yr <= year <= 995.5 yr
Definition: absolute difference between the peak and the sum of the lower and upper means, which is 164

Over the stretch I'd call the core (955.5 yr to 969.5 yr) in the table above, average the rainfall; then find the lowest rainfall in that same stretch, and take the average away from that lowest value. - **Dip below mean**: -21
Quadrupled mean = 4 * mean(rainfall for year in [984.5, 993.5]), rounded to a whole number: 747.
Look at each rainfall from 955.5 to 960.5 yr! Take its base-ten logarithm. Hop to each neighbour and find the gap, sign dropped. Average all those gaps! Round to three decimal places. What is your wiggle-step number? 0.012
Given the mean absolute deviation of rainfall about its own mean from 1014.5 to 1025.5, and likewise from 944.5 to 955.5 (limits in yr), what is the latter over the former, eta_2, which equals 1.4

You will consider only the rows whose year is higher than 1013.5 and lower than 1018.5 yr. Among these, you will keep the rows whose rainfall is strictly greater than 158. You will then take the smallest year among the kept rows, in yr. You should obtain 1014.0 yr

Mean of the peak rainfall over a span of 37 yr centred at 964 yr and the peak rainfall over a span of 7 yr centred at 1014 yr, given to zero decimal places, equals 199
